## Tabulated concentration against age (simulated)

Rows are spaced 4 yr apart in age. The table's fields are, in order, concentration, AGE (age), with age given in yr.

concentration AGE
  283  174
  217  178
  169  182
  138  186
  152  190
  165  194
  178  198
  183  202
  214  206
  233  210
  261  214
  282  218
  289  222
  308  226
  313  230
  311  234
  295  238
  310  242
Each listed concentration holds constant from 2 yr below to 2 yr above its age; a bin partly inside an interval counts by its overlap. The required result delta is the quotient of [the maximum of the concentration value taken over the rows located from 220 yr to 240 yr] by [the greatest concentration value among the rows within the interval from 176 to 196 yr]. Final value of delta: 1.44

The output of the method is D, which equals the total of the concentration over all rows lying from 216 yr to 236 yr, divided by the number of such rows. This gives 301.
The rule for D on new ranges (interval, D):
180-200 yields 160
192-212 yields 195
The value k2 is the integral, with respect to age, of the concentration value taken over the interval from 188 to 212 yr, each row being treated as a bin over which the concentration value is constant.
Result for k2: 4500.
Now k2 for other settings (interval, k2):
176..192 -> 2704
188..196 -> 1268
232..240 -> 2424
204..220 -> 3960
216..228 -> 3516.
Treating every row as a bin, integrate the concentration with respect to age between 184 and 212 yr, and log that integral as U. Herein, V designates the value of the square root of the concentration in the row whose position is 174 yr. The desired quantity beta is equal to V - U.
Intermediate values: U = 5052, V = 16.8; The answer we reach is -5035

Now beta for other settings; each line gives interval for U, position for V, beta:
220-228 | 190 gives -2376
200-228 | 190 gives -7068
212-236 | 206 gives -7041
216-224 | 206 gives -2269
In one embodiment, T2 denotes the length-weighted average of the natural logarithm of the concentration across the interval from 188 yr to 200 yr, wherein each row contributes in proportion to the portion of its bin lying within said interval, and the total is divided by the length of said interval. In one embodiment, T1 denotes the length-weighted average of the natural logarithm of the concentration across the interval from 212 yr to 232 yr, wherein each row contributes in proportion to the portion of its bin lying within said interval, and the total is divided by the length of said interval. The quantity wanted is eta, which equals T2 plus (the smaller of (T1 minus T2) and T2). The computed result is 5.7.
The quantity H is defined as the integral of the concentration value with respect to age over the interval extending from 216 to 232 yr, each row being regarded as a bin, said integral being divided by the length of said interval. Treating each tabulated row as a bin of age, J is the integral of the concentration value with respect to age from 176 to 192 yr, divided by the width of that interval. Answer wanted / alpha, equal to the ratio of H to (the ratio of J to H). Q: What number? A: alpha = 525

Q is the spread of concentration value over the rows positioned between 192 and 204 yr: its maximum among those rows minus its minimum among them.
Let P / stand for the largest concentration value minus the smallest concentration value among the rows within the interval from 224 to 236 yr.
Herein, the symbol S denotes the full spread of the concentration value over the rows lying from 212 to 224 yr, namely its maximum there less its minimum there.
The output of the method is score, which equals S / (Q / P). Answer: 8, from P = 5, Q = 18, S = 28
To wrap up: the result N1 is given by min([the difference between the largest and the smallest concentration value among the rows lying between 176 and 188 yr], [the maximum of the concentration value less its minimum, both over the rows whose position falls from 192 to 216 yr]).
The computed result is 79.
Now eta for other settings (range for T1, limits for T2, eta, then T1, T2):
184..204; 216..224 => 5.1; 5.09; 5.65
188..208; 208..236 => 5.2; 5.18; 5.65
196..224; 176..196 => 5.4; 5.44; 5.11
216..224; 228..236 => 5.7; 5.65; 5.74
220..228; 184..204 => 5.7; 5.70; 5.09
